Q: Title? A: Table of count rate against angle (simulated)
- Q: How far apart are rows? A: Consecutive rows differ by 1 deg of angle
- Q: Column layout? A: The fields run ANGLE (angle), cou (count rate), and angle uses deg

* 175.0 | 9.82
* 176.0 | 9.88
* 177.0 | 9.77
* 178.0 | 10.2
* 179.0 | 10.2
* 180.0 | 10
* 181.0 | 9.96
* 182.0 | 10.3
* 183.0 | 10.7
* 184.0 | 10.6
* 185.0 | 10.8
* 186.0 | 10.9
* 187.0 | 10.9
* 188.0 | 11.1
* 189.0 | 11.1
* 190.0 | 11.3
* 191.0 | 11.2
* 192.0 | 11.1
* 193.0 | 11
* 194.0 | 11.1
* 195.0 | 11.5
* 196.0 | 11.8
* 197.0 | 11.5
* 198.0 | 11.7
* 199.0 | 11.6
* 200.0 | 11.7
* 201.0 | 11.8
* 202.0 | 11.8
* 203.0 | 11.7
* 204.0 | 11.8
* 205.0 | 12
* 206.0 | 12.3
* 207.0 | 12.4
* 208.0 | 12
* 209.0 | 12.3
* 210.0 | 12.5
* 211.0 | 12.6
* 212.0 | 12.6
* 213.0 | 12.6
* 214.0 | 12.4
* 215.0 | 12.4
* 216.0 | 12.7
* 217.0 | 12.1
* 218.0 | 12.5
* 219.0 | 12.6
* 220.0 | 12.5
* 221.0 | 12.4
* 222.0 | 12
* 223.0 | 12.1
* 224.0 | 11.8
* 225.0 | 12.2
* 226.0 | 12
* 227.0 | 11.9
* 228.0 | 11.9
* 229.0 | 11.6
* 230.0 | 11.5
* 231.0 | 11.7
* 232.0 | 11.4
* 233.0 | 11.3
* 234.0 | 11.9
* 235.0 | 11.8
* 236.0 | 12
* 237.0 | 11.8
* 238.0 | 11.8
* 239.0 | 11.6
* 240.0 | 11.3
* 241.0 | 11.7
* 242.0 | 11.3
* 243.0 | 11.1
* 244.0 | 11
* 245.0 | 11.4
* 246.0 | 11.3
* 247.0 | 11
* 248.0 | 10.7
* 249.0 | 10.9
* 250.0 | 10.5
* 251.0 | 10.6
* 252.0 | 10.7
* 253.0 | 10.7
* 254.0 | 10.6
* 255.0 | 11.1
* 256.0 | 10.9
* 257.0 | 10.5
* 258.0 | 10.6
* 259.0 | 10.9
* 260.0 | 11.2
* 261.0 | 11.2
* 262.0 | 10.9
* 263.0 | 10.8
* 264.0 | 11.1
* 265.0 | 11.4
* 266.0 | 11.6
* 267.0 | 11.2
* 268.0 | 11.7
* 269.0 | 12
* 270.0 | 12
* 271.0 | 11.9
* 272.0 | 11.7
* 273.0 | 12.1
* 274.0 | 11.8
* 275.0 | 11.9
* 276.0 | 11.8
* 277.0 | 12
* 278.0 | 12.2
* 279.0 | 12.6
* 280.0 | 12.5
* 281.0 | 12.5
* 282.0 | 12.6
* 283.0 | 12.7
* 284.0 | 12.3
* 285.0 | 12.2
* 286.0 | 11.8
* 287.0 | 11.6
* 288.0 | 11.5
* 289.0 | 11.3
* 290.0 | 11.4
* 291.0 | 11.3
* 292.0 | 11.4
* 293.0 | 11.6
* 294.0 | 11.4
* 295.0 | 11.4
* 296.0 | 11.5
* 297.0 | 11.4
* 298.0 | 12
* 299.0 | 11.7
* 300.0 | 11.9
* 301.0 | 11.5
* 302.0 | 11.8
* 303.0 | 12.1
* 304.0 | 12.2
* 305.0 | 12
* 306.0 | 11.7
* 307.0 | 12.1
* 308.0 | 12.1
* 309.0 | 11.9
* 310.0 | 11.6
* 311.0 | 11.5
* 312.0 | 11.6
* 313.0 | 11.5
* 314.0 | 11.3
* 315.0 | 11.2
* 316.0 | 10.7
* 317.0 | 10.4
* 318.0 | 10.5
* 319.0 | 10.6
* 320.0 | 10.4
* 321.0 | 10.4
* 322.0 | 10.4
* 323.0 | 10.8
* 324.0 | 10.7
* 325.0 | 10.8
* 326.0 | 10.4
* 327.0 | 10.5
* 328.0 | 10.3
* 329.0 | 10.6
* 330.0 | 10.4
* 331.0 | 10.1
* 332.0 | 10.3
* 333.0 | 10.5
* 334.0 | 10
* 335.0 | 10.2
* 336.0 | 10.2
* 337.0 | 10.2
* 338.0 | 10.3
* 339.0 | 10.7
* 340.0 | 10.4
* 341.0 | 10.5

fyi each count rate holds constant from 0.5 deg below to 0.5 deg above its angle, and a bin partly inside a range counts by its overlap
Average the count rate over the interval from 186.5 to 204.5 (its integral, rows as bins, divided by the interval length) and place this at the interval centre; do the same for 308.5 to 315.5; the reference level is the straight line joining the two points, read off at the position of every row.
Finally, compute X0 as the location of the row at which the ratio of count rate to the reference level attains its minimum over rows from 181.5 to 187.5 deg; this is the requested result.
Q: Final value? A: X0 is 182.0 deg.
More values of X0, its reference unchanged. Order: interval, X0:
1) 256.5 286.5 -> 257.0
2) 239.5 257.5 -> 257.0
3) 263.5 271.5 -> 264.0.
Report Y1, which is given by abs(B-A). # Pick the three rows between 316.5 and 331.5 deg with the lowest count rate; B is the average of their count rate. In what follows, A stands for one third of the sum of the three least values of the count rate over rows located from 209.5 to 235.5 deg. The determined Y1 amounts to 1.1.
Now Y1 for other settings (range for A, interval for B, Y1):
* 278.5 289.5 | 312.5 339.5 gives 1.4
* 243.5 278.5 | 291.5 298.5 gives 0.9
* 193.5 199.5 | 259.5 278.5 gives 0.4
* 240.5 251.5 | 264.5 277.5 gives 0.8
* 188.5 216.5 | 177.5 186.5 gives 1.0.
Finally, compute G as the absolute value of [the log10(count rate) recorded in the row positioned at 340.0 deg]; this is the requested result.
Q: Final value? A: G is 1.02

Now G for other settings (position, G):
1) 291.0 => 1.05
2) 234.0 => 1.08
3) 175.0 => 0.99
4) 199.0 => 1.06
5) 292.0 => 1.06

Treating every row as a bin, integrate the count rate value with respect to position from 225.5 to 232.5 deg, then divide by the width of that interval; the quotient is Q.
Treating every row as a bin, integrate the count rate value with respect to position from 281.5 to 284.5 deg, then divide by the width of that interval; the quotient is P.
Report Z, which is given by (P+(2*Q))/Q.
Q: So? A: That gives 3.07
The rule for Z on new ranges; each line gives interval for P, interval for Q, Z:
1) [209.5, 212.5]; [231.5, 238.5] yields 3.07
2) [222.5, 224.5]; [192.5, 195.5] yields 3.07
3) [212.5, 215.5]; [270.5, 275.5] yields 3.05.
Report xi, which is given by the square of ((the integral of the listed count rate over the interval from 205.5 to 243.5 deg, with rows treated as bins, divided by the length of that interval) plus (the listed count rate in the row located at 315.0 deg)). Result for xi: 539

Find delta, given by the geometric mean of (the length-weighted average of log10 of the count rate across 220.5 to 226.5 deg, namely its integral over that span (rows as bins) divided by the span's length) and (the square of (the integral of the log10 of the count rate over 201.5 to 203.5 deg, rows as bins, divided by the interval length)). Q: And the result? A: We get 1.113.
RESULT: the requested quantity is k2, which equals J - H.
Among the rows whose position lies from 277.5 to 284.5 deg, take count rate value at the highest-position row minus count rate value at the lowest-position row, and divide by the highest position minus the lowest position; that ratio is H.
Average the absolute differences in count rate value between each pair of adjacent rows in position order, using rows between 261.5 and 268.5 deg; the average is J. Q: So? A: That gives 0.28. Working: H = 0.02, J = 0.30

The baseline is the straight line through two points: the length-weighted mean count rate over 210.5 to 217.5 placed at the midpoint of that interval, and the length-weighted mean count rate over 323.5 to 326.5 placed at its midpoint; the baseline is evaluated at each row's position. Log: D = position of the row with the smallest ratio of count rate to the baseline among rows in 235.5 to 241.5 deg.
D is 240.0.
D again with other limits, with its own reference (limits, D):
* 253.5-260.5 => 257.0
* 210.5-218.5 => 217.0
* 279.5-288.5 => 288.0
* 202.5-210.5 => 203.0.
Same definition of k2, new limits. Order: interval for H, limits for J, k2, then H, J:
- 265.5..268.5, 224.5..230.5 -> 0.09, 0.05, 0.14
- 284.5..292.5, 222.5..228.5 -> 0.31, -0.11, 0.20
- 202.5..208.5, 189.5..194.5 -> 0.04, 0.06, 0.10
